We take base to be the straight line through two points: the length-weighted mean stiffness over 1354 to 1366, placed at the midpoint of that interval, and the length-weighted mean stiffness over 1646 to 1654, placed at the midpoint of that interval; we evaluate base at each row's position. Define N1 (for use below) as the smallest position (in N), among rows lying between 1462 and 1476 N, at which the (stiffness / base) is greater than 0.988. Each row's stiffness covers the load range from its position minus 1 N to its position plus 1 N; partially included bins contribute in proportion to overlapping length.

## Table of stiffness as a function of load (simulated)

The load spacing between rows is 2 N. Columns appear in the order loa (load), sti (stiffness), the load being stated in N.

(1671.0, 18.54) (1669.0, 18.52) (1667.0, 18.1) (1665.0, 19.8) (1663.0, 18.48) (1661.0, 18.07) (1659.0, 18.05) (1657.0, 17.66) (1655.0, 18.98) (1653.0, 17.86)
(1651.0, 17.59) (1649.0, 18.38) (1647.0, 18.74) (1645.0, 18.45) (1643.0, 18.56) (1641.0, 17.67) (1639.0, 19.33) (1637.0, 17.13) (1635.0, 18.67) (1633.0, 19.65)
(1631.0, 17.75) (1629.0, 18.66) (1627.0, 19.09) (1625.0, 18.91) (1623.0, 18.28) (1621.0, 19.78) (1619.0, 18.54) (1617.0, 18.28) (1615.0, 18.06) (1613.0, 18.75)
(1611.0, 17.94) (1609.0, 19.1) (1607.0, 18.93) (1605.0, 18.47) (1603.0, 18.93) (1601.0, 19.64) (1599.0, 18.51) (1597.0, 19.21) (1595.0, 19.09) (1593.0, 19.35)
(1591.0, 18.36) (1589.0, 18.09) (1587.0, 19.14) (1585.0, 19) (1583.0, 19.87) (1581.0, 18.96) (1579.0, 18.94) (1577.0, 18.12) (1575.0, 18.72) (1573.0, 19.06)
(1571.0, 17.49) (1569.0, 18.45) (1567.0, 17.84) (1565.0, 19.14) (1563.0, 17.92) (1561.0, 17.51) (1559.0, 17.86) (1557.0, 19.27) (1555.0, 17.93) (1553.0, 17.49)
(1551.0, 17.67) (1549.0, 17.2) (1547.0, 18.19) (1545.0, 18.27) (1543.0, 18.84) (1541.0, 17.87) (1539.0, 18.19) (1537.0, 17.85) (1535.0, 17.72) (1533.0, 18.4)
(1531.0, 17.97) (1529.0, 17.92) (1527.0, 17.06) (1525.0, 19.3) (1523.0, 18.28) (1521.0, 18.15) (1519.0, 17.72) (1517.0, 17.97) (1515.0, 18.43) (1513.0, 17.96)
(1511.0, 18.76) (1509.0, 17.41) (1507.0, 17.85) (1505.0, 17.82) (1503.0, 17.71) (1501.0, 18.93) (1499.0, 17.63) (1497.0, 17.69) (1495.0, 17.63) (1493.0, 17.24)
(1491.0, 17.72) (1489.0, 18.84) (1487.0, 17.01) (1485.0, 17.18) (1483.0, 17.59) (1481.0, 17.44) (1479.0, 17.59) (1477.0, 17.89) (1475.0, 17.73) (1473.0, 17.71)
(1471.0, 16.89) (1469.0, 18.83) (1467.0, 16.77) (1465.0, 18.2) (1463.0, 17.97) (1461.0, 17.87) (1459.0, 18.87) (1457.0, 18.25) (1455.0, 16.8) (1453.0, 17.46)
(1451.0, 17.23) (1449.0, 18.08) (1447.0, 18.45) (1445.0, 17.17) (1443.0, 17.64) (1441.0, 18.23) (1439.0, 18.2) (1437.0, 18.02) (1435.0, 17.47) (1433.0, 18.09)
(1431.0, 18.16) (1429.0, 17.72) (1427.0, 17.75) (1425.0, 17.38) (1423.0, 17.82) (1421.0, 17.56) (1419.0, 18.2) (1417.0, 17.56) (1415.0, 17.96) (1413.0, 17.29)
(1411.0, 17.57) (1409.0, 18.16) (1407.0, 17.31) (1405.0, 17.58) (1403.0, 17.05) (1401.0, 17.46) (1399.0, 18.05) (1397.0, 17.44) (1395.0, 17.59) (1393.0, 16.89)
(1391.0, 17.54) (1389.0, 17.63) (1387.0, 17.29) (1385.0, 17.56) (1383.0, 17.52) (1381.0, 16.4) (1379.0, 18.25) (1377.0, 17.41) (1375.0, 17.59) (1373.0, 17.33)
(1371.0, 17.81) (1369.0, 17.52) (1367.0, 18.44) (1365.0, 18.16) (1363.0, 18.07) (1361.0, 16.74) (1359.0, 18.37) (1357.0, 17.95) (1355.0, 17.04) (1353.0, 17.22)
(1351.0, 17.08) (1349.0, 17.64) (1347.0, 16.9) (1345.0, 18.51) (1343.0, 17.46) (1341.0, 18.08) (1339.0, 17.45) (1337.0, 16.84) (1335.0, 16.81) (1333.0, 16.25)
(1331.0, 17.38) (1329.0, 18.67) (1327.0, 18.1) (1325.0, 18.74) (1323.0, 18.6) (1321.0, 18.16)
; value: 1463.0 N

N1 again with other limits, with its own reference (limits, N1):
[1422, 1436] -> 1423.0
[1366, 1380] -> 1367.0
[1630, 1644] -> 1633.0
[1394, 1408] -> 1395.0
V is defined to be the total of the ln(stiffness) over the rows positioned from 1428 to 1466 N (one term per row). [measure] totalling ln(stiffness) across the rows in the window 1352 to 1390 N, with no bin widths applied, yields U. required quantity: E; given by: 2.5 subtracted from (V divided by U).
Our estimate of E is -1.494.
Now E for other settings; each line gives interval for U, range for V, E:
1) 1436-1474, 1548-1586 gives -1.490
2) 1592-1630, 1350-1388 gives -1.523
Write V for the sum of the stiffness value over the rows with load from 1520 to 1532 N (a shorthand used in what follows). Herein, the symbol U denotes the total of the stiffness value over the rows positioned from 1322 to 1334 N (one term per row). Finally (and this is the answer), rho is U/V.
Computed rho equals 1.0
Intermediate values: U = 108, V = 109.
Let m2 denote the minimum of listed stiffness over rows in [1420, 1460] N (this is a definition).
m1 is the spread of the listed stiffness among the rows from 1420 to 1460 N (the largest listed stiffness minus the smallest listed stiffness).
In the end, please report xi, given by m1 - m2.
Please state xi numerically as -14.7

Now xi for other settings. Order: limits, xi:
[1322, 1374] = -13.8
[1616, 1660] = -14.5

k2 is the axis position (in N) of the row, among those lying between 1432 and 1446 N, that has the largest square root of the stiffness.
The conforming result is 1441.0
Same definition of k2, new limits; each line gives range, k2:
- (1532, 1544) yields 1543.0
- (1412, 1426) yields 1419.0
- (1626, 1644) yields 1633.0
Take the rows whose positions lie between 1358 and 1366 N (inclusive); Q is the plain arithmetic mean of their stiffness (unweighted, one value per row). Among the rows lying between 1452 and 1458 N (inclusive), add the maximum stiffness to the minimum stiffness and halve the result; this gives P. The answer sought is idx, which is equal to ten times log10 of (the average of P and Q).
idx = 12.5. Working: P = 17.5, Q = 17.8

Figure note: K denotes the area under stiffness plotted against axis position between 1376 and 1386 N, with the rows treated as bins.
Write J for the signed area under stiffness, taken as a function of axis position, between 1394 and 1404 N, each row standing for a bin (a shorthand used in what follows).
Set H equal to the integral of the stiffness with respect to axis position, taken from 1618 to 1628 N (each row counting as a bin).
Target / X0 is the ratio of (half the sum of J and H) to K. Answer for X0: 1.05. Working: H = 189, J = 175.2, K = 174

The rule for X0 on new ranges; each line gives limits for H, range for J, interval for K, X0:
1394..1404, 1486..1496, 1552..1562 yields 0.98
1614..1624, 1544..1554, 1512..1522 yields 1.01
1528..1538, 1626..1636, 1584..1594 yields 0.98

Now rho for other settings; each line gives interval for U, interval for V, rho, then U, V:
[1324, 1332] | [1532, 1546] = 0.6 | 73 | 127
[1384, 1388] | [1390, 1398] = 0.5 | 35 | 69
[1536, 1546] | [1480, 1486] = 1.7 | 91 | 52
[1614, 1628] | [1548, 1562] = 1.0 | 131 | 125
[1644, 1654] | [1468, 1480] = 0.9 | 91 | 107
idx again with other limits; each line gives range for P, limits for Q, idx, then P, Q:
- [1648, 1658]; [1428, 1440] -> 12.6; 18.3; 17.9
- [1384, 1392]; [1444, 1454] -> 12.4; 17.5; 17.7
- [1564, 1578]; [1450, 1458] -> 12.5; 18.3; 17.4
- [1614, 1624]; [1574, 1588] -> 12.8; 18.9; 19.0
